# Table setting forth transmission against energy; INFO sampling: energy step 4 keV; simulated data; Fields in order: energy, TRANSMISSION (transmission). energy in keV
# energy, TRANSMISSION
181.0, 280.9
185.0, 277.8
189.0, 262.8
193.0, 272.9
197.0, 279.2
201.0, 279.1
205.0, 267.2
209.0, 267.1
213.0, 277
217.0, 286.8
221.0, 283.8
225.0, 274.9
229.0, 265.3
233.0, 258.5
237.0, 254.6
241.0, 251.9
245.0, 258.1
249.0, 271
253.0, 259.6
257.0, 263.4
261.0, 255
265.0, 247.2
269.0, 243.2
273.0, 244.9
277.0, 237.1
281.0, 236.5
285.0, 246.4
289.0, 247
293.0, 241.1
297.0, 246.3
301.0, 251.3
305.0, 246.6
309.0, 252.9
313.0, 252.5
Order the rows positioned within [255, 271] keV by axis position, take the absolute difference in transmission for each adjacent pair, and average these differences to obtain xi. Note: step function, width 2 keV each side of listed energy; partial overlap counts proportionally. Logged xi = 6.7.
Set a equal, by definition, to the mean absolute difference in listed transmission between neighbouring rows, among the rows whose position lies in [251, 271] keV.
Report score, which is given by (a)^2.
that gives 36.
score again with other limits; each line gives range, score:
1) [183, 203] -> 62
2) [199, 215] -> 53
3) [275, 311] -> 23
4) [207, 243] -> 47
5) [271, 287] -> 37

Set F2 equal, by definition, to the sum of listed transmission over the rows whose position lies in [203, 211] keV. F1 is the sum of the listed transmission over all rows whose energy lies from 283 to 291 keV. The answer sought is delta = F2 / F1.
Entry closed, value 1.1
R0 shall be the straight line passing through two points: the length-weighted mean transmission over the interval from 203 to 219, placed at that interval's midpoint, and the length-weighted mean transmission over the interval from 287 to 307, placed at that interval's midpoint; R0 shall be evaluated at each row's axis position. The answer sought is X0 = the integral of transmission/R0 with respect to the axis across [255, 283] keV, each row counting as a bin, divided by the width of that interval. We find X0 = 0.965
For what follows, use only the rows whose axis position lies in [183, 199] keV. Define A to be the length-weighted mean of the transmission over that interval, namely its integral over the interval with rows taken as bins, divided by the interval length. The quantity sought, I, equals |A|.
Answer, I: 273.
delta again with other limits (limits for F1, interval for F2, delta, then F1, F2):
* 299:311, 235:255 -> 1.7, 751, 1295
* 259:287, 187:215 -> 1.1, 1710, 1905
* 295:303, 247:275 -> 3.6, 498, 1784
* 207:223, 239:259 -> 1.2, 1115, 1304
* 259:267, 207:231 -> 3.3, 502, 1655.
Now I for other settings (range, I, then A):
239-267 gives 258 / 258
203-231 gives 275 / 275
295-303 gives 249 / 249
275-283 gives 237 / 237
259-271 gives 248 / 248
